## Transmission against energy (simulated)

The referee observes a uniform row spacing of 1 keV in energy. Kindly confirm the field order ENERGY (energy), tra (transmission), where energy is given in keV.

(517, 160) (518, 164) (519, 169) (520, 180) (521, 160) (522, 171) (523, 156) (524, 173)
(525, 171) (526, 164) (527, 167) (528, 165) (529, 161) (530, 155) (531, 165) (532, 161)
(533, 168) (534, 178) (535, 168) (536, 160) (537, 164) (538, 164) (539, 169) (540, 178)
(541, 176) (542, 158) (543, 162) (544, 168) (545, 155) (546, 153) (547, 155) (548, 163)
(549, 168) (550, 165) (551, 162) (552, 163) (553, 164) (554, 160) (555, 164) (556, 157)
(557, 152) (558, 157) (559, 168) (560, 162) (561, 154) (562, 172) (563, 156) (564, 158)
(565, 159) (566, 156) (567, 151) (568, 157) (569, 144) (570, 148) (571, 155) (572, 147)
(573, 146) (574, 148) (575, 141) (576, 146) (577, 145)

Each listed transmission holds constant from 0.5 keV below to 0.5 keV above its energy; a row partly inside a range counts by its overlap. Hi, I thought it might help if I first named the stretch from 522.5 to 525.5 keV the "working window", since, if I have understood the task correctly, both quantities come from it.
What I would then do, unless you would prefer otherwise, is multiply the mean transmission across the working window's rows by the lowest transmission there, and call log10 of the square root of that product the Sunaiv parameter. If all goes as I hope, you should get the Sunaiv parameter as 2.21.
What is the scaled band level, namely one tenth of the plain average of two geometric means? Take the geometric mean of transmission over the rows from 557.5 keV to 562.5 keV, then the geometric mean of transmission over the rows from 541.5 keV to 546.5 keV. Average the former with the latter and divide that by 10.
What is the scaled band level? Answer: 16.08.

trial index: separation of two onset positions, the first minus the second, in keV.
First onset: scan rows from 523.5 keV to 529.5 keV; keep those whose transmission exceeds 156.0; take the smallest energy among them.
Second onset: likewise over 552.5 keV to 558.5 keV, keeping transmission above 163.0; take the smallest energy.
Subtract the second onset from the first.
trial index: -29 keV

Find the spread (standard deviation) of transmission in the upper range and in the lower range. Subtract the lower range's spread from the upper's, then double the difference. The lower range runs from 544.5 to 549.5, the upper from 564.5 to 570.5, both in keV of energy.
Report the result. -1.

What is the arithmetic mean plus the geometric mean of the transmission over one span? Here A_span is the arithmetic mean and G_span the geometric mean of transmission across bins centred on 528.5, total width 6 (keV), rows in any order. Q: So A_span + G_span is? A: 326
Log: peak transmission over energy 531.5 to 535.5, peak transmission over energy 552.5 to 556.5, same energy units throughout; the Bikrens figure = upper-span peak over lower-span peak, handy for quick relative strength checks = 0.92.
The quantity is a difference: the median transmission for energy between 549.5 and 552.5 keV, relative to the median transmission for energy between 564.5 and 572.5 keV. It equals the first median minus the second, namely 10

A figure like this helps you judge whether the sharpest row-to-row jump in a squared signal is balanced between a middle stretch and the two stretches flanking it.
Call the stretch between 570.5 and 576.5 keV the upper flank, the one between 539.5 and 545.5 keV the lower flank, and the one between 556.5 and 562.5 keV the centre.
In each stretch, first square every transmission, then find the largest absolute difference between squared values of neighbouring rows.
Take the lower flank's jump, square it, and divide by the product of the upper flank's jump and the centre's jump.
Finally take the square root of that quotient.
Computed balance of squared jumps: 1.6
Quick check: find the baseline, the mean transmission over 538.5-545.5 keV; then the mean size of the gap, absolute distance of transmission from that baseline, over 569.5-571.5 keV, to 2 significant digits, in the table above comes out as 15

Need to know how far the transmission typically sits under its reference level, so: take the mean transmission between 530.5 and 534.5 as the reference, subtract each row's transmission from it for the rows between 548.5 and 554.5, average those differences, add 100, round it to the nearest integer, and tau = 104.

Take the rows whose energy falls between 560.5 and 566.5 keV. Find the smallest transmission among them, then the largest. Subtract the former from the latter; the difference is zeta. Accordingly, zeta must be 18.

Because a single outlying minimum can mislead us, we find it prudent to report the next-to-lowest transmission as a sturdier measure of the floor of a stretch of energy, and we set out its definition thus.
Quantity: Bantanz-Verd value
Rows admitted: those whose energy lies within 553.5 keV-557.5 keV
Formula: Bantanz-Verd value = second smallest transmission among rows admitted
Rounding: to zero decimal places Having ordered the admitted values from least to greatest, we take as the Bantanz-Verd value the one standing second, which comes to 157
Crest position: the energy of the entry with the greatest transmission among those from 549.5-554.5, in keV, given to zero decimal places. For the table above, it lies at 550 keV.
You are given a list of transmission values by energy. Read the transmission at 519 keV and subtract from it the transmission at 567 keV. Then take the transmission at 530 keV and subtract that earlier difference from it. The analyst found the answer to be 137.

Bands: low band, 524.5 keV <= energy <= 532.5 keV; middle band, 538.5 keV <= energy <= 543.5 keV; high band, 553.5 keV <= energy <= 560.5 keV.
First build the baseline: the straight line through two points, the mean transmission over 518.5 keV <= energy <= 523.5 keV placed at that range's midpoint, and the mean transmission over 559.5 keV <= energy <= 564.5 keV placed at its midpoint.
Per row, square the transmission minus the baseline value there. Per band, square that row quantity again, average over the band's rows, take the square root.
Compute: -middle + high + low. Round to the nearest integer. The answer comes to -29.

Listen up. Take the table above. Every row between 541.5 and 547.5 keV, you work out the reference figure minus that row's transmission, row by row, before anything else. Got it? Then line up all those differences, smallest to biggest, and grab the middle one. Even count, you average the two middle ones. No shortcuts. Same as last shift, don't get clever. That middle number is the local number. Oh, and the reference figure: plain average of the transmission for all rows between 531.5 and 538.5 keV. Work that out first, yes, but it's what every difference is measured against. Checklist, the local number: 10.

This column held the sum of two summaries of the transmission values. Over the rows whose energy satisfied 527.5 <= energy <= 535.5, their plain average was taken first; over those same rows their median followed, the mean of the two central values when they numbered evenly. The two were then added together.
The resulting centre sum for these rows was 330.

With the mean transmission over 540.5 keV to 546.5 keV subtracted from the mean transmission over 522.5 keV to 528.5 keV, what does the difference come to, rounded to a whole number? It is 4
